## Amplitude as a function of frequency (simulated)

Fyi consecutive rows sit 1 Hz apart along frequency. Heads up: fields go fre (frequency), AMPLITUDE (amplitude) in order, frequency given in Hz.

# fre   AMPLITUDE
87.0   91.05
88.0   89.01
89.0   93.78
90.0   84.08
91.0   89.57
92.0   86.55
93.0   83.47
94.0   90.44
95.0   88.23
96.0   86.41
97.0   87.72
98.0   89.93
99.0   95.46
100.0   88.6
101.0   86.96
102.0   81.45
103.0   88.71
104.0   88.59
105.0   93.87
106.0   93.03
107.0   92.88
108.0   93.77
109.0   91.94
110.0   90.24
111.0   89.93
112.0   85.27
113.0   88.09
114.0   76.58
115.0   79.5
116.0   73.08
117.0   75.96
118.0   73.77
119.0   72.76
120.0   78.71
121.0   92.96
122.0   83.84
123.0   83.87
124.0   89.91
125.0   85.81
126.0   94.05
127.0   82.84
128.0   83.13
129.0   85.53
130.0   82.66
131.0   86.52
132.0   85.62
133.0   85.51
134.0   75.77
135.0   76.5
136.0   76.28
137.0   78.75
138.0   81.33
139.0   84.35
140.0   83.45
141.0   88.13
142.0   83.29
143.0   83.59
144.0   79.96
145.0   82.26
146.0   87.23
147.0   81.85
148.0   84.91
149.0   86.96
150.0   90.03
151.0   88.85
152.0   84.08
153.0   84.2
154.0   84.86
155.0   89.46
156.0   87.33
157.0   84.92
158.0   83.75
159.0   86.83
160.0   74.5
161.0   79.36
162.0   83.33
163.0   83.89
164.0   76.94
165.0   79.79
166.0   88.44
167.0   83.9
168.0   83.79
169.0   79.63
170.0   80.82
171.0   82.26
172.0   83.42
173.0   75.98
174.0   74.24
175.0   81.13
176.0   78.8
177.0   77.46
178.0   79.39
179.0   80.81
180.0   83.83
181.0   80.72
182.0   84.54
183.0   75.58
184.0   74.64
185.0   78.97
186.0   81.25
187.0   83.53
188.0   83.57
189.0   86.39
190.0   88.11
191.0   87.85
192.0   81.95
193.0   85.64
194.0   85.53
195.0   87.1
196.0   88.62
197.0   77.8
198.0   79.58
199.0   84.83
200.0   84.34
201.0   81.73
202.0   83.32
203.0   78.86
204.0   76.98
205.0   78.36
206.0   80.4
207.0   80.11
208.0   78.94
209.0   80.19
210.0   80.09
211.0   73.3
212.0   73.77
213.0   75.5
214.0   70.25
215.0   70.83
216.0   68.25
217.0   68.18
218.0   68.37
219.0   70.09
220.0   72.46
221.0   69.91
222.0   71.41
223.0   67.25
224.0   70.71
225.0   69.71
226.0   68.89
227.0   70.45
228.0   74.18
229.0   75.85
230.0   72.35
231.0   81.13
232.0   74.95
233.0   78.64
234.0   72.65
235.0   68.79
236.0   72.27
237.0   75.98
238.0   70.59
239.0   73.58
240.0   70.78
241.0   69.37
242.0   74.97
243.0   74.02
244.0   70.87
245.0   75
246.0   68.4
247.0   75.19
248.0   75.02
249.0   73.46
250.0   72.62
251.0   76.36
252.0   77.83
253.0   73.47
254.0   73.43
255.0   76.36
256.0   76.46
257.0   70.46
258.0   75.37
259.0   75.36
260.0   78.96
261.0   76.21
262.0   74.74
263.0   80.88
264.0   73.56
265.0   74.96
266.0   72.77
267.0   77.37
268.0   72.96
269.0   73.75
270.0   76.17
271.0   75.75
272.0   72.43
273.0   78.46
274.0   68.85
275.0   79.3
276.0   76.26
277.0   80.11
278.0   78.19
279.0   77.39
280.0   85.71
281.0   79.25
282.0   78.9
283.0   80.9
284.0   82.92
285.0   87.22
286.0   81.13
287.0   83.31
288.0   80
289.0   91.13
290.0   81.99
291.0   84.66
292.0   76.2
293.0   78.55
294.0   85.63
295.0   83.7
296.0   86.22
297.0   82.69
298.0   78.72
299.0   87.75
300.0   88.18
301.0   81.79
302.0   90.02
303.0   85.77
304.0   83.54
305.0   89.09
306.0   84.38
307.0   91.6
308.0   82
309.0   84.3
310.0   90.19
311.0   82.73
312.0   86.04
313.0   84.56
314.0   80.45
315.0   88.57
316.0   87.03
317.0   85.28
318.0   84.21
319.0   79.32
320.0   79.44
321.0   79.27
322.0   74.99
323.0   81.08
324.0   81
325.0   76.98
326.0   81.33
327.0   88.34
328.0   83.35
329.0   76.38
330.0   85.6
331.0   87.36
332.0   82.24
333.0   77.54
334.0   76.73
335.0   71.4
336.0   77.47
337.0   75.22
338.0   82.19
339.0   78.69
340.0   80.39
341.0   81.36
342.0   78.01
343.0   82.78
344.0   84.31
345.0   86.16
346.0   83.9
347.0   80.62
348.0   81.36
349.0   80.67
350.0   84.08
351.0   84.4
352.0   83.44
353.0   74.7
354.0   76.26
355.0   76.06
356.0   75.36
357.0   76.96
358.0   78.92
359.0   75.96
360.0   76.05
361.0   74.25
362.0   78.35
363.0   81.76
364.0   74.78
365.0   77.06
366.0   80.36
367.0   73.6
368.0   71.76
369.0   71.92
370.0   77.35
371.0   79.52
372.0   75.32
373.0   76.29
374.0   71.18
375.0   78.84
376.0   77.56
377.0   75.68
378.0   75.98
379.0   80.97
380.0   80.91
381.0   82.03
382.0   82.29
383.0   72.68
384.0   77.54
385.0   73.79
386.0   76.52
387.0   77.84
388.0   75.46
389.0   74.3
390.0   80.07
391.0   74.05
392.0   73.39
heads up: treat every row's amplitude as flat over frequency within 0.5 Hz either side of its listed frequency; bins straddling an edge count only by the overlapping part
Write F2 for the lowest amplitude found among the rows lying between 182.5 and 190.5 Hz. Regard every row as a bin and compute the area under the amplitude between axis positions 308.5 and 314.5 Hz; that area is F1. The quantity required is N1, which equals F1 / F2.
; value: 6.8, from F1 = 508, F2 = 74.64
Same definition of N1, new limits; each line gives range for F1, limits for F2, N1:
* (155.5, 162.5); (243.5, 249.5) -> 8.5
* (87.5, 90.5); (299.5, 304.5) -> 3.3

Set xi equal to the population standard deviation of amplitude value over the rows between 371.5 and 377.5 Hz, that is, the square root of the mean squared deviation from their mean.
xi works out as 2.4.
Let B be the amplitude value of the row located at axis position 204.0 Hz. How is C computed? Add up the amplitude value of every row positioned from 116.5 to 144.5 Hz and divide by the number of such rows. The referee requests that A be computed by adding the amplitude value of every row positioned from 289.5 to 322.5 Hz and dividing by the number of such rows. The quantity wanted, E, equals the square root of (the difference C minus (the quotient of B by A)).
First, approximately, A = 83.9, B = 76.98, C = 83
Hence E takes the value 9.04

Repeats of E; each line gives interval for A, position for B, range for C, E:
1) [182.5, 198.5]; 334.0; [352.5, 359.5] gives 8.68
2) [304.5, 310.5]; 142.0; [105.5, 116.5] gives 9.26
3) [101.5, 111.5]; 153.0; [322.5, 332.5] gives 9.02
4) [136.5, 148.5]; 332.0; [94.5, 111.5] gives 9.43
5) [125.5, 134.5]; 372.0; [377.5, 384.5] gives 8.83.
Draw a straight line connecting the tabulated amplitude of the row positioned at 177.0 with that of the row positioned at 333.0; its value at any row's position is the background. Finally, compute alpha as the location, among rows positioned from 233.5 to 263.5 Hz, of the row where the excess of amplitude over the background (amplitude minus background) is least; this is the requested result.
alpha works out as 246.0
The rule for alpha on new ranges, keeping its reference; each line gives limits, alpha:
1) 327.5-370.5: 335.0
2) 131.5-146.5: 134.0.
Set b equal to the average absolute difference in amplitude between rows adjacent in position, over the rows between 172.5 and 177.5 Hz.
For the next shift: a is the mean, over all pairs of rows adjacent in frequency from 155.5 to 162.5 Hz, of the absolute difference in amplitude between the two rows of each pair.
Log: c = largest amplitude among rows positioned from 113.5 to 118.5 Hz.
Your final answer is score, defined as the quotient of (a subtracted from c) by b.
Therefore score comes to 24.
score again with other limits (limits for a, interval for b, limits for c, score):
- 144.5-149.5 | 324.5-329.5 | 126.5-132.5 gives 14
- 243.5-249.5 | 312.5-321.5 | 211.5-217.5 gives 26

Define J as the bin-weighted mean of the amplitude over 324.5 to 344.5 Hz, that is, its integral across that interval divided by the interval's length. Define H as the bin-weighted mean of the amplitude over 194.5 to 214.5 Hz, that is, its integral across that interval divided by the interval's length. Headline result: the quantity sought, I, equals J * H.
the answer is 6407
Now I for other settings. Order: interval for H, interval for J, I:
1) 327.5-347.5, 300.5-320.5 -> 6851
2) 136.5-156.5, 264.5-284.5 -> 6535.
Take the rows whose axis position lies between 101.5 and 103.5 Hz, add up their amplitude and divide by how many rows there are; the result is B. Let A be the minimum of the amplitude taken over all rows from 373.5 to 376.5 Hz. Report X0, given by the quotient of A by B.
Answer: 0.84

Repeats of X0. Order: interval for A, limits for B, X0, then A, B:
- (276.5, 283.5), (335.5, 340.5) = 0.98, 77.39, 79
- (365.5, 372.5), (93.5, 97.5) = 0.81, 71.76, 88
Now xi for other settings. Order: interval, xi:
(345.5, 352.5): 1.6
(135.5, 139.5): 3.0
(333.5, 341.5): 3.3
